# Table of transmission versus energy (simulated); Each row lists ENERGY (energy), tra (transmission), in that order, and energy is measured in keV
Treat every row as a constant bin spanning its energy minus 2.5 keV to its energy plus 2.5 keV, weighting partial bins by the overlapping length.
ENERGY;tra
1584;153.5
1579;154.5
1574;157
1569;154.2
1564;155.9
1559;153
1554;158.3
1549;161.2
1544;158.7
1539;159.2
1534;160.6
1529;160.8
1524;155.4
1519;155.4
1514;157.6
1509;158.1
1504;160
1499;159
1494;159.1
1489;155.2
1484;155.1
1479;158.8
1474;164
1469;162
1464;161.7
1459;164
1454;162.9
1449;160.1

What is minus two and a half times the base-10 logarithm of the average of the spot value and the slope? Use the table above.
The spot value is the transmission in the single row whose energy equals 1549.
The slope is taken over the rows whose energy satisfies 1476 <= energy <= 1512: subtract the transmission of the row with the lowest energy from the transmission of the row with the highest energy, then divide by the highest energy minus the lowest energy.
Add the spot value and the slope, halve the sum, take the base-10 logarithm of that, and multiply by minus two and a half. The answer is -4.77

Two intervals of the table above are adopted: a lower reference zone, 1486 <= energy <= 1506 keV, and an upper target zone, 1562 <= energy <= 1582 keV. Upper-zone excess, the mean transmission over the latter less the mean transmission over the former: -2.9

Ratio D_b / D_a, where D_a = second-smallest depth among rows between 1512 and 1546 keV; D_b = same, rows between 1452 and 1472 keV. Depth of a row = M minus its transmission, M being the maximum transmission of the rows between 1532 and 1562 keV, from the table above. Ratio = -2.8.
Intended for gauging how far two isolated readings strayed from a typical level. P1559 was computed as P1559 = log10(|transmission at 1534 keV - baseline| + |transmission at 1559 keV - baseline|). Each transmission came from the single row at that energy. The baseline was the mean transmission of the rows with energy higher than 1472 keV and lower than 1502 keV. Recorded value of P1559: 0.88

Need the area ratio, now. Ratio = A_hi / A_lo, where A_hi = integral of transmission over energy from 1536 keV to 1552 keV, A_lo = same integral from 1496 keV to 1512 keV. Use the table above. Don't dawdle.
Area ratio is 1.00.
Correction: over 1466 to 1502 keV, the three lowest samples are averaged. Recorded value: 156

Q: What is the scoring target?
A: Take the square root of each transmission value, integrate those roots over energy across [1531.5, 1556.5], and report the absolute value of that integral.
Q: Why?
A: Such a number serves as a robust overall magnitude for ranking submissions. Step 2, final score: 315.8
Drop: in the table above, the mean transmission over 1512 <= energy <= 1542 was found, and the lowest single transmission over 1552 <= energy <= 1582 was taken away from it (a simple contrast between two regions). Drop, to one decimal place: 5.2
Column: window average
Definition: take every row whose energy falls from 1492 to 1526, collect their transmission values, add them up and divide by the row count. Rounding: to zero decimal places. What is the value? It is 158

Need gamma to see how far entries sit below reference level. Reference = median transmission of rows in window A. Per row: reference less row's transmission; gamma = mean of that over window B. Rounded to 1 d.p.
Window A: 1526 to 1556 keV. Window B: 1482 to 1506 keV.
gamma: 2.2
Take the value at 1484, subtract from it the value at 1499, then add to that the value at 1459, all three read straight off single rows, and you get 160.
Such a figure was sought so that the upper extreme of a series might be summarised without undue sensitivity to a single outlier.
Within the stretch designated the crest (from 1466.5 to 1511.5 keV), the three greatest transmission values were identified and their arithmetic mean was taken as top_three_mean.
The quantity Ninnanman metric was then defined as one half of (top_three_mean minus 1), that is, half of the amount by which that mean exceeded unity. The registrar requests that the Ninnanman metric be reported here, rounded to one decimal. 80.5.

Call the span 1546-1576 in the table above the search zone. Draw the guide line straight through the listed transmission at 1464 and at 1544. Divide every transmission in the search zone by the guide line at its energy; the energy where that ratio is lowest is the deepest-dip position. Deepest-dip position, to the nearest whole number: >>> 1559 keV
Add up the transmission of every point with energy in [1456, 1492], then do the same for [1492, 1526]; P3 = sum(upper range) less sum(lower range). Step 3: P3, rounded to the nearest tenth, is -16.2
